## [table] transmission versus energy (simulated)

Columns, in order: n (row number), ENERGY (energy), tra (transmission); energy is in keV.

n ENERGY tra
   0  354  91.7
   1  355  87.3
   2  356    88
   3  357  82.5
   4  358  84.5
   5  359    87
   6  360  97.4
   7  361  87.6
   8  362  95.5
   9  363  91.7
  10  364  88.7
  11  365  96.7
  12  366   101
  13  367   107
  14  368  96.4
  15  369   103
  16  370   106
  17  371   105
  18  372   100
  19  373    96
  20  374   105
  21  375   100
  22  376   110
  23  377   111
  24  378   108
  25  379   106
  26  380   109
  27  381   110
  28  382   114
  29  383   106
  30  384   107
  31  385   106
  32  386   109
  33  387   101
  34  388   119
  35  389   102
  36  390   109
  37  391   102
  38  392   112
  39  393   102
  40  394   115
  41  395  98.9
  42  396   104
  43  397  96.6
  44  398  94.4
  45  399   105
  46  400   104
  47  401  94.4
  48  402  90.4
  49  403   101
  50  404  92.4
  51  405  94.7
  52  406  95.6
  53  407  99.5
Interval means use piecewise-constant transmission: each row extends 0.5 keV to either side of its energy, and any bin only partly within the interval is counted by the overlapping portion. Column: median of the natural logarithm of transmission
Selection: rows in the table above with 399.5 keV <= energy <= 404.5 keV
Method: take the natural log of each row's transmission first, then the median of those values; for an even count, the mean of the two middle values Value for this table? 4.55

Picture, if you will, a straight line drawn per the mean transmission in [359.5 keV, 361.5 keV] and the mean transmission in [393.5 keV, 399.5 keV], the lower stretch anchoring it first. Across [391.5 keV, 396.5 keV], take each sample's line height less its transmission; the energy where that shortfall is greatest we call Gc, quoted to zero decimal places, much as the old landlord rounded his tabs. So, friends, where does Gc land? 395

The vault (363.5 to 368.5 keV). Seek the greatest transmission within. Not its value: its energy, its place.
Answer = 367 keV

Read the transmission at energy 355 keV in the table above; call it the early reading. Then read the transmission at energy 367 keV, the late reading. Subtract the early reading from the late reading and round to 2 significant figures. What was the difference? 20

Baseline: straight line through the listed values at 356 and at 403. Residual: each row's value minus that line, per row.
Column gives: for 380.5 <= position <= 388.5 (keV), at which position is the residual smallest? 387 keV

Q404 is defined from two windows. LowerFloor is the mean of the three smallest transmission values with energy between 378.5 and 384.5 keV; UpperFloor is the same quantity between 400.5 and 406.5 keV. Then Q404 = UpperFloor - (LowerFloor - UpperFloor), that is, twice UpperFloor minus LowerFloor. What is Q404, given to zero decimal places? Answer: 78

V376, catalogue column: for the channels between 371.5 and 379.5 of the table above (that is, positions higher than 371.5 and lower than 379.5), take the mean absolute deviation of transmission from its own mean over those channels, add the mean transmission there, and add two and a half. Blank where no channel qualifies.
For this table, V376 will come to 111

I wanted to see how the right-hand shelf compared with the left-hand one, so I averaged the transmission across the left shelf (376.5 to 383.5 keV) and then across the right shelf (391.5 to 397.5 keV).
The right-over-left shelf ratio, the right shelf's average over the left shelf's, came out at 0.96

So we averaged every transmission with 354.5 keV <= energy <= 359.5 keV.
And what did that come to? 86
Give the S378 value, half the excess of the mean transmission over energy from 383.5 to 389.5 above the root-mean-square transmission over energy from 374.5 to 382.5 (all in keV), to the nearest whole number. -1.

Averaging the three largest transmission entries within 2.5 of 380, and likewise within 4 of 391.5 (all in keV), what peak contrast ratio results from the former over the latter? 0.96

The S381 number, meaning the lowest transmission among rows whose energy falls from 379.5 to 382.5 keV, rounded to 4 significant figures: 109.0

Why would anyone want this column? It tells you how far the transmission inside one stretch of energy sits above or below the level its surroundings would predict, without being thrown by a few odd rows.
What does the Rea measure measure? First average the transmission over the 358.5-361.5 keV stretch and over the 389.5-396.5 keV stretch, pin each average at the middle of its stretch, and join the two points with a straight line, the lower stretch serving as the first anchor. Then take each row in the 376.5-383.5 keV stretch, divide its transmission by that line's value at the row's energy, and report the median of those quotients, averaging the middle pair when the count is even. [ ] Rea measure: 1.09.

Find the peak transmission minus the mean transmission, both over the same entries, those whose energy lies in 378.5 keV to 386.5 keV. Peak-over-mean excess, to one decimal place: 5.6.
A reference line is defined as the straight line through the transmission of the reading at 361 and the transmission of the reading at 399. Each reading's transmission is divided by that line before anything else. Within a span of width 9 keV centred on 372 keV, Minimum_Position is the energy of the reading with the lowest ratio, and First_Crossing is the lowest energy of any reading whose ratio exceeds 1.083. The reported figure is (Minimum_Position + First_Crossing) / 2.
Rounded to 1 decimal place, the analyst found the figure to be 371.0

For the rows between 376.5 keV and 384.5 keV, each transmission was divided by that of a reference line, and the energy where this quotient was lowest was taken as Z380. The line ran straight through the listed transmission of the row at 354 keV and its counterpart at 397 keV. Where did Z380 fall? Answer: 383 keV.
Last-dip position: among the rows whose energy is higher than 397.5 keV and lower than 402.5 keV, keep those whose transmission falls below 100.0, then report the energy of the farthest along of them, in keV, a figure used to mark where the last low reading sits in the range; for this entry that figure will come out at 402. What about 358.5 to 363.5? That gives 363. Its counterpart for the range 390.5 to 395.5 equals 395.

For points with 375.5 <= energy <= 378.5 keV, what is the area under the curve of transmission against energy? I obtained 329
